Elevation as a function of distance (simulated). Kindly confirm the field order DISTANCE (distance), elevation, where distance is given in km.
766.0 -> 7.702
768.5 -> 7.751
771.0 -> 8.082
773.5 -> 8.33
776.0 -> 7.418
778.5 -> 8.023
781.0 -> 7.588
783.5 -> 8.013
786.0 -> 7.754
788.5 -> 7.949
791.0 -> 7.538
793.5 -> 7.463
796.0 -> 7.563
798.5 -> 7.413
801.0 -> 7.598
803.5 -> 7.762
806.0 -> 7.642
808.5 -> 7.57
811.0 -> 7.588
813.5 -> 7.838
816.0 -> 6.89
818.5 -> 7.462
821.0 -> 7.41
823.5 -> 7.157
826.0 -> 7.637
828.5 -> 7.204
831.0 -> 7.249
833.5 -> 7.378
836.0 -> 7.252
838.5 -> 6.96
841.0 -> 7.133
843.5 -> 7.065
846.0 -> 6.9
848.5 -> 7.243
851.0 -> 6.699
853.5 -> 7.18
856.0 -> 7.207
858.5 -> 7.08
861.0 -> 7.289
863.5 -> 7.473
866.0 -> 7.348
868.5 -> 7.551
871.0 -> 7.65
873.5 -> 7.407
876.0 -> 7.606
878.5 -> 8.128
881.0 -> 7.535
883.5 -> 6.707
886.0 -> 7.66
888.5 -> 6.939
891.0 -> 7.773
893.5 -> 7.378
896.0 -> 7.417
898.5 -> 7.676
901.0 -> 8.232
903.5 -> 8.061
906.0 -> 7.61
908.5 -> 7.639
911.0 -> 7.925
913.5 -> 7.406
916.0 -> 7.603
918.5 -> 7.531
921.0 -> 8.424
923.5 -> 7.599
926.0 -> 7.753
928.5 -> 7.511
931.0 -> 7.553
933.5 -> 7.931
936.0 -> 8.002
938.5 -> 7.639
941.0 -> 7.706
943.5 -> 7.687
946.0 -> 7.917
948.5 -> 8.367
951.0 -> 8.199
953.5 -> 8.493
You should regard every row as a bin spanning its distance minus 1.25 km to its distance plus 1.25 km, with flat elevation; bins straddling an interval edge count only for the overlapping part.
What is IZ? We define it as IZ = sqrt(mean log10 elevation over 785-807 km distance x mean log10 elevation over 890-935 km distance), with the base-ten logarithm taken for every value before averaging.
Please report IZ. 0.8850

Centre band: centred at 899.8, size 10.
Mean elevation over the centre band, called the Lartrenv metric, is 7.85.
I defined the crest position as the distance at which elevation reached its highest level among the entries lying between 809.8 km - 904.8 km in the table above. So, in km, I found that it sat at 901.0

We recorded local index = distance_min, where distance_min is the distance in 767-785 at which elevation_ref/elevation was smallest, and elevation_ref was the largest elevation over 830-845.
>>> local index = 773.5 km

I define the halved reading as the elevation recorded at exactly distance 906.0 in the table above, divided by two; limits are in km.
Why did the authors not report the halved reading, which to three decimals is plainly 3.805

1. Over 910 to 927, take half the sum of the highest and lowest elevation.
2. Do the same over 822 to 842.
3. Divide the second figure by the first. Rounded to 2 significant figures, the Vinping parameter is 0.92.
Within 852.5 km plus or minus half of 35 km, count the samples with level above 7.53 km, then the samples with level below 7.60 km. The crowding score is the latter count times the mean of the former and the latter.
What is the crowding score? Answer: 105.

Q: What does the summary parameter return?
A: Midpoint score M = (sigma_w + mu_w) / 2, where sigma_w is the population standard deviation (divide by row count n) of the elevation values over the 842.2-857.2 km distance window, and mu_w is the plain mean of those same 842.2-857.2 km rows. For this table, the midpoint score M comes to 3.62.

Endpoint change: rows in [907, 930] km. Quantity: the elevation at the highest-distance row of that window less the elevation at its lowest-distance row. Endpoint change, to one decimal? -0.1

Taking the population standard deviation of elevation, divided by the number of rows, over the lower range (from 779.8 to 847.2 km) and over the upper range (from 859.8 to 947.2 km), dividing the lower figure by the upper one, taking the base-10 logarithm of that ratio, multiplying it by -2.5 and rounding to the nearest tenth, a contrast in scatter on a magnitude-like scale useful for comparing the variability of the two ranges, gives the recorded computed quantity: 0.1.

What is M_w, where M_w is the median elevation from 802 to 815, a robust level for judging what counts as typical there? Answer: 7.6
